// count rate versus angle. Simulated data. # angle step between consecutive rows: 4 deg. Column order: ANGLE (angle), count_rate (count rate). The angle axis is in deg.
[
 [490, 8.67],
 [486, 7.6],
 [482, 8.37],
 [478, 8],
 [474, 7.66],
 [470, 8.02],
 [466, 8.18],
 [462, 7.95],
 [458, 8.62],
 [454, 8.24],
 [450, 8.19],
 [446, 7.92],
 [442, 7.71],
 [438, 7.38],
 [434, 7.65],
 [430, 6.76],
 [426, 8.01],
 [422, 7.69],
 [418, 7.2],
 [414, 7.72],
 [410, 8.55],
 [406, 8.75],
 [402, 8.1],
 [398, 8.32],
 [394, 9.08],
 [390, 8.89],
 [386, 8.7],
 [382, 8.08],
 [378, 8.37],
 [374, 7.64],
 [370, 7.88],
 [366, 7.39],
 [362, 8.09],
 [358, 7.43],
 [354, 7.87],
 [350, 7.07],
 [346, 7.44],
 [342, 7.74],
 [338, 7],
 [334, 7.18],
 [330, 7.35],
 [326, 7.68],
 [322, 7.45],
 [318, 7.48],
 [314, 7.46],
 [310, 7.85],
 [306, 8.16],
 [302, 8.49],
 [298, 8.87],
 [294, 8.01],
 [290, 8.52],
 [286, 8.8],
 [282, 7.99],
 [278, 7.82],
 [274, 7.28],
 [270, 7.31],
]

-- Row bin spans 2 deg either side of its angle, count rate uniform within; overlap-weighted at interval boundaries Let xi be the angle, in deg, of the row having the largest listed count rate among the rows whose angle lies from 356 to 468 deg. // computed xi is 394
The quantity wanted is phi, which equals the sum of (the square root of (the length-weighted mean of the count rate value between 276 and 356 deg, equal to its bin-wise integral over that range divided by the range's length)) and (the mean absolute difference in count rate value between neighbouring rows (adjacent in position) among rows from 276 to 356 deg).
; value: 3.17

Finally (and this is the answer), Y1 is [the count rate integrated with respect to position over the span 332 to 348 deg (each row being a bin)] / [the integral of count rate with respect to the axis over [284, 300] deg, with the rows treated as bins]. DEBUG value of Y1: 0.86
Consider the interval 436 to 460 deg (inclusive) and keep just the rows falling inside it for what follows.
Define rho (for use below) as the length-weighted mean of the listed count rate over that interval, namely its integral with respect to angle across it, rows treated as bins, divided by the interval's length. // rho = 8.01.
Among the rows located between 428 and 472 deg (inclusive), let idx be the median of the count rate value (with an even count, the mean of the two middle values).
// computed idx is 7.95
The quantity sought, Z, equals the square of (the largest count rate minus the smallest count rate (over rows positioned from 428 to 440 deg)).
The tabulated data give 0.79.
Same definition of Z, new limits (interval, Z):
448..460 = 0.18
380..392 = 0.66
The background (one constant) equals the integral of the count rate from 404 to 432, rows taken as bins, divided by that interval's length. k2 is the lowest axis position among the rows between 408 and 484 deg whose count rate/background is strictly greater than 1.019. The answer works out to 410 deg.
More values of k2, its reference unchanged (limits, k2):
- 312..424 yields 362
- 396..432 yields 398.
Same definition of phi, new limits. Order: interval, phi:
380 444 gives 3.35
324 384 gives 3.22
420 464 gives 3.26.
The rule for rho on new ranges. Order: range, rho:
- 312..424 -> 7.84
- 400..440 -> 7.78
